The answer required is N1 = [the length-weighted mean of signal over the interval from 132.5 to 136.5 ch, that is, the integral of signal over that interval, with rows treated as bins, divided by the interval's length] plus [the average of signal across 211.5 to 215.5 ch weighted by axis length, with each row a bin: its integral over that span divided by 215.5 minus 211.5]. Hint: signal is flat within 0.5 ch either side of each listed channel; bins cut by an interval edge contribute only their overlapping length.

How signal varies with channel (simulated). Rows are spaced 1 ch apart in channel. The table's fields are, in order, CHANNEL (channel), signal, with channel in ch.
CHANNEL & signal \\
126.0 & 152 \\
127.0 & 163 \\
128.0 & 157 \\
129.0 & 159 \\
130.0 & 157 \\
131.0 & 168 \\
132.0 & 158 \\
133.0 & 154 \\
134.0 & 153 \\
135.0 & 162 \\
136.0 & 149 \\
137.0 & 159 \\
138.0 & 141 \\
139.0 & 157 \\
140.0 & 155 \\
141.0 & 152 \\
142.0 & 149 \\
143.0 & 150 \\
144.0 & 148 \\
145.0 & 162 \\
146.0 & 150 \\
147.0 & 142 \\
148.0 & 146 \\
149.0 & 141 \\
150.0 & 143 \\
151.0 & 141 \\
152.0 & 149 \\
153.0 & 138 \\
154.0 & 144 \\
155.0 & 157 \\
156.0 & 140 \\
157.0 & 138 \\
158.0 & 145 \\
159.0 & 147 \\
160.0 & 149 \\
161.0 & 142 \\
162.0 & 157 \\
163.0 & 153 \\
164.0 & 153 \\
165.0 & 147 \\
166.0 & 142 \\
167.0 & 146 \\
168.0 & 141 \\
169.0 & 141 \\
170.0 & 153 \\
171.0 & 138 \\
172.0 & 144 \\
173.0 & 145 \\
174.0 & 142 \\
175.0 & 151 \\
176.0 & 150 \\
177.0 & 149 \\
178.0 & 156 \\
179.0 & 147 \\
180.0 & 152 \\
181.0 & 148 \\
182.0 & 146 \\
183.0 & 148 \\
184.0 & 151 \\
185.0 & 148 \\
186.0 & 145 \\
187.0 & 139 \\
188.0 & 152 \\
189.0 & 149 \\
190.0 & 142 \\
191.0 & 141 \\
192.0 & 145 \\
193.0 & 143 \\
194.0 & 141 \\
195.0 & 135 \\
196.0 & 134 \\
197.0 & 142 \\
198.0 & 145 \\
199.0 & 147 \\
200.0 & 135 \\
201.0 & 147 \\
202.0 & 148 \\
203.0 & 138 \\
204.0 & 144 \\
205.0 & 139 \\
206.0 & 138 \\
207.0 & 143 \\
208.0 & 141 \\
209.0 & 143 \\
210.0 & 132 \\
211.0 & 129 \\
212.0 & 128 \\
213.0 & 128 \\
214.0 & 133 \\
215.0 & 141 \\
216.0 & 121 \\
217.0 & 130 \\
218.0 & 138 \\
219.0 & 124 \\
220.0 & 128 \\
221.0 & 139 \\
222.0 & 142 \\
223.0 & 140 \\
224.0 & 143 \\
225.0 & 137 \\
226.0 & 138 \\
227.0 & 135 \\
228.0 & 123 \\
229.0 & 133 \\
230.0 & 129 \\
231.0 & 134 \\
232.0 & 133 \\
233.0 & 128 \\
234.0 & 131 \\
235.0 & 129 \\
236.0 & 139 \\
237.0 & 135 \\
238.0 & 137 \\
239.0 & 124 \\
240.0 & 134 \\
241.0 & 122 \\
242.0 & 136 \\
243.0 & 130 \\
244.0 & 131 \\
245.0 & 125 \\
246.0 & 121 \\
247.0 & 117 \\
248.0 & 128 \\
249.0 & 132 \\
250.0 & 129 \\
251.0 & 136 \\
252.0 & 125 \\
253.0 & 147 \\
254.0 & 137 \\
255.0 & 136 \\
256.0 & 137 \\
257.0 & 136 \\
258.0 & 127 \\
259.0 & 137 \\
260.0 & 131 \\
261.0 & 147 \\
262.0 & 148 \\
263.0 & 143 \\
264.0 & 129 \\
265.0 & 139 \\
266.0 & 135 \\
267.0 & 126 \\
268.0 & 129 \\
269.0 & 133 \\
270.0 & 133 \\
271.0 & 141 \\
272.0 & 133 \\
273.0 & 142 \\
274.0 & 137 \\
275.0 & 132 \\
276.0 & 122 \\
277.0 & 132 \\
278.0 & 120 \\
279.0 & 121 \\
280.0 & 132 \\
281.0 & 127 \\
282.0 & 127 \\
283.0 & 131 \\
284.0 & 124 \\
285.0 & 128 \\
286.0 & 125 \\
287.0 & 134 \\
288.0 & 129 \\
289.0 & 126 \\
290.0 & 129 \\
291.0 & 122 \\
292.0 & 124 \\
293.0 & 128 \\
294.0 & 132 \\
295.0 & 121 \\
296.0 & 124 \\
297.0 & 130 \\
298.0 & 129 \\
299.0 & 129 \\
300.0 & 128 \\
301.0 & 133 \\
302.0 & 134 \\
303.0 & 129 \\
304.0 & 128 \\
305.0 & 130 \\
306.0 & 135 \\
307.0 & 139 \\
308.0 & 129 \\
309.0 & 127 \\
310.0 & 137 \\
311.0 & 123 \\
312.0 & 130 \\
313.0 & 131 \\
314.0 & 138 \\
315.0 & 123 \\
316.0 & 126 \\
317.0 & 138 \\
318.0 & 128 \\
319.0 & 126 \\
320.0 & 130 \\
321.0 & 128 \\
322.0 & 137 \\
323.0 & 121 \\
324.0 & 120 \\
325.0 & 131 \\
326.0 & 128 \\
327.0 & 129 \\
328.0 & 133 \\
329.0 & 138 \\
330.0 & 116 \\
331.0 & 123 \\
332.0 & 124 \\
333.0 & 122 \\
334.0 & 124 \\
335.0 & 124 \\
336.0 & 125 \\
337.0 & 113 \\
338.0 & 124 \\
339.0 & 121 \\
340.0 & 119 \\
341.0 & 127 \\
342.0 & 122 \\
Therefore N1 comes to 287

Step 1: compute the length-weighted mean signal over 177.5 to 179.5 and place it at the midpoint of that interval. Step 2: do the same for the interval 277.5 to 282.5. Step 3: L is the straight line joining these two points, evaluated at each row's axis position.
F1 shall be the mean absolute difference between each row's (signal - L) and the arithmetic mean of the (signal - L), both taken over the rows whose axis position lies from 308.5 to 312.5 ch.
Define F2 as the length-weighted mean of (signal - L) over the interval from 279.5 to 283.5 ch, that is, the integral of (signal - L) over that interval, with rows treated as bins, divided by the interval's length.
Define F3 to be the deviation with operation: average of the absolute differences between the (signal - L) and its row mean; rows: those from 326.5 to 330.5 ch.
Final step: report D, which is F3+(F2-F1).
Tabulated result 6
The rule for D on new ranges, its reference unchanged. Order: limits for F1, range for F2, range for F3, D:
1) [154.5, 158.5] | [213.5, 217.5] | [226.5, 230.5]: -13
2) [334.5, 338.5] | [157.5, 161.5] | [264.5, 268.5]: -10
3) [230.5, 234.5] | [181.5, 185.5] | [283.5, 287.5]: 0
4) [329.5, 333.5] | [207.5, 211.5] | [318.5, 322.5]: -7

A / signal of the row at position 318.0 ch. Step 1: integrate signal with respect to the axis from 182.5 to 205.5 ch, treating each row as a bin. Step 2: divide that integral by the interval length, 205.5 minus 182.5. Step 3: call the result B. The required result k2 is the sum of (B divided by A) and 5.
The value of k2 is 6.12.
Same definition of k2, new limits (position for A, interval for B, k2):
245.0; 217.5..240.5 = 6.07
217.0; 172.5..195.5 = 6.13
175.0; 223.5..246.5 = 5.87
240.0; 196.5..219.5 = 6.02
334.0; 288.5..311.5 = 6.04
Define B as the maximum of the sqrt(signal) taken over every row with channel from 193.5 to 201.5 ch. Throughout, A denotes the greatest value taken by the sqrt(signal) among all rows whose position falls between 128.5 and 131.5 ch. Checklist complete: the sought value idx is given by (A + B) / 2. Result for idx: 12.5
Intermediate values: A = 13.0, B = 12.1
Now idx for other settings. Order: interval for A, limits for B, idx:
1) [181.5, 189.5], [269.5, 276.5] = 12.1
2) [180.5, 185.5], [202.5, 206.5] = 12.1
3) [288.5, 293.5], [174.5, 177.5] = 11.8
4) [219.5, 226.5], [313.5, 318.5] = 11.9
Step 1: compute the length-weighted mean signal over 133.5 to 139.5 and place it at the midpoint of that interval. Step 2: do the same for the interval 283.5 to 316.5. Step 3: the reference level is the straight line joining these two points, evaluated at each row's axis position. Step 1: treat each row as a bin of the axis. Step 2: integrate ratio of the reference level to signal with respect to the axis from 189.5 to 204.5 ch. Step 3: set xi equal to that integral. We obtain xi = 15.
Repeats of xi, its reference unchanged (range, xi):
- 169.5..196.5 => 27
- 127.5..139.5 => 12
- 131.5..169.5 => 39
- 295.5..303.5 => 8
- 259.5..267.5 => 8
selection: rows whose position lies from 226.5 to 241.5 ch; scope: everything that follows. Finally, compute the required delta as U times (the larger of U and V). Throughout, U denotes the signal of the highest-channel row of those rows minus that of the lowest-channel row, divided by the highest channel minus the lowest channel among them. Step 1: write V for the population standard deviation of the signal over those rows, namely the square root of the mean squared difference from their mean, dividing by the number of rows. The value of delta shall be -4.6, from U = -0.93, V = 5.0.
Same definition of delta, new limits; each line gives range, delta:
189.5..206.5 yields -1.1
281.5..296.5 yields -0.8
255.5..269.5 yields -2.1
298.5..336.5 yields -0.6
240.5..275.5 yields 2.1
